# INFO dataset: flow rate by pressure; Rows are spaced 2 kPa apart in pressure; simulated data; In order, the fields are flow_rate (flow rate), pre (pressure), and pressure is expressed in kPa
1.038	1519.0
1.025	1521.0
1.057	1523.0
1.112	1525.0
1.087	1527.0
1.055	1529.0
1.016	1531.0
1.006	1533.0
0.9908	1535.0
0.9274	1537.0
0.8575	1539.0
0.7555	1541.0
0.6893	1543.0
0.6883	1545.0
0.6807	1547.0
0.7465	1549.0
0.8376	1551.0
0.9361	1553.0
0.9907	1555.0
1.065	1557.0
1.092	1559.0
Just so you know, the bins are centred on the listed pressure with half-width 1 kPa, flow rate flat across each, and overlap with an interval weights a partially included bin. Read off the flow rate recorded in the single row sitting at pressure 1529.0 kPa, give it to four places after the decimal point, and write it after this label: 1.0550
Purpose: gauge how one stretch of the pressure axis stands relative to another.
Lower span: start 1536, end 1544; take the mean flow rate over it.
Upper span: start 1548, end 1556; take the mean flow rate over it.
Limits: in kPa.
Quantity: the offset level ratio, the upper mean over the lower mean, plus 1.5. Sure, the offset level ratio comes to 2.59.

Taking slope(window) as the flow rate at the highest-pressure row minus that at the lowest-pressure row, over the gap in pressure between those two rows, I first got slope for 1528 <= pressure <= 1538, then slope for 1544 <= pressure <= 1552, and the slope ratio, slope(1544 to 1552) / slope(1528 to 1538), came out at -1.6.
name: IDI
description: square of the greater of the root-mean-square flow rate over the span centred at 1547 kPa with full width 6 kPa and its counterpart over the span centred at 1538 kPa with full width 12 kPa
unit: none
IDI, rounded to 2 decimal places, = 0.77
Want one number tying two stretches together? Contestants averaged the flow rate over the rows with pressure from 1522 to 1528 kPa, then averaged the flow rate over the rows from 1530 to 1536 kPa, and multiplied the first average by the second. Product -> 1.09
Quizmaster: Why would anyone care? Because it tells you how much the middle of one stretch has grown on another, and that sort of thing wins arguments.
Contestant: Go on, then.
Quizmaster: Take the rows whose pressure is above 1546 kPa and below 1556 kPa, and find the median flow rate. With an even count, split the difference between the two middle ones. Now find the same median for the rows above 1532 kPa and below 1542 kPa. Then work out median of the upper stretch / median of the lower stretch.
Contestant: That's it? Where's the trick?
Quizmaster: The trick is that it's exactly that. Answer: 0.90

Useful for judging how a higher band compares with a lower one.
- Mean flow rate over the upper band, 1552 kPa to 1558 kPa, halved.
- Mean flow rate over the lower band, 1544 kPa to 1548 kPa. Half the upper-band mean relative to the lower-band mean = 0.73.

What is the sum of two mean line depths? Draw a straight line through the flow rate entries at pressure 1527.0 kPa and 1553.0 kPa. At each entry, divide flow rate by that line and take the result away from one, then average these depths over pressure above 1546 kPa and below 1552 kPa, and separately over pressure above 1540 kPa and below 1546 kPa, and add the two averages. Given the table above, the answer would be 0.50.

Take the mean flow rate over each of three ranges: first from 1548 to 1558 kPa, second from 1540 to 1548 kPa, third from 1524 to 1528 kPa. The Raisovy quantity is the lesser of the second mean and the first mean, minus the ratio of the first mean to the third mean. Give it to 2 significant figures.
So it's -0.13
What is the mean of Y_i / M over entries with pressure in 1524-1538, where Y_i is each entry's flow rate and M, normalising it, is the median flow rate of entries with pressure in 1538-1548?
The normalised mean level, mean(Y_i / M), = 1.49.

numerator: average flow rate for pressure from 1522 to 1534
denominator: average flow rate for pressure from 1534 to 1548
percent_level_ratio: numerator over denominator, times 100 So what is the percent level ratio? 132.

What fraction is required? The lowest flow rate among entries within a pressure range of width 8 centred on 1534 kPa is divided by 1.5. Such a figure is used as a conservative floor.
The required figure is 0.62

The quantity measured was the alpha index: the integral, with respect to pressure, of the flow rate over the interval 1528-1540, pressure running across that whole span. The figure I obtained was 11.7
